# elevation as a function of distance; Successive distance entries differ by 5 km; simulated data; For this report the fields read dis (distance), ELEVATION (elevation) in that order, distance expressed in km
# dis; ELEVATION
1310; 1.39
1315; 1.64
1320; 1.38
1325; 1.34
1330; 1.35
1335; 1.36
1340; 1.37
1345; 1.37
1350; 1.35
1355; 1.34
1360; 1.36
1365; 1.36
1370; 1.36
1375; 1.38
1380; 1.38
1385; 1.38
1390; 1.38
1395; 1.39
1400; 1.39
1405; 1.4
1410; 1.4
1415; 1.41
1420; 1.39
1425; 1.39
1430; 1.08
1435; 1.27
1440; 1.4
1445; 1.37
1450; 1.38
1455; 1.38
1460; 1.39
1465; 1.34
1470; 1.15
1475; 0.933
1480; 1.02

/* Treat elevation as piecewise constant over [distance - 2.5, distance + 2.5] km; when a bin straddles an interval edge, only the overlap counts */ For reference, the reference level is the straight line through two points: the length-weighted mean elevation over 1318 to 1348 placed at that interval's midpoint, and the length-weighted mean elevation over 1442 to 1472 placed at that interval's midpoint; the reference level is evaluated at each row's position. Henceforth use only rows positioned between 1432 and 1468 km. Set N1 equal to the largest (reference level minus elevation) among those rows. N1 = 0.07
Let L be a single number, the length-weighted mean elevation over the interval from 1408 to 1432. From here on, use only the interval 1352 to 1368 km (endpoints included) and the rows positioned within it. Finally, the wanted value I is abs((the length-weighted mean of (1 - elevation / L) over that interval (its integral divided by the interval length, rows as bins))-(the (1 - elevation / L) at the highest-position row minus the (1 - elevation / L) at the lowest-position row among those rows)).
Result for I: 0.003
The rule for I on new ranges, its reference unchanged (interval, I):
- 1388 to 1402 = 0.029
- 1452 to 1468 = 0.049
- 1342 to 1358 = 0.034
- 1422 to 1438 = 0.028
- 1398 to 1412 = 0.037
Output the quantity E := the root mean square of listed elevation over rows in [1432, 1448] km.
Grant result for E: 1.35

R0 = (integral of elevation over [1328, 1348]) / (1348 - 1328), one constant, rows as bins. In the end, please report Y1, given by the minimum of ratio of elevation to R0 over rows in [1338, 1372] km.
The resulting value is 0.98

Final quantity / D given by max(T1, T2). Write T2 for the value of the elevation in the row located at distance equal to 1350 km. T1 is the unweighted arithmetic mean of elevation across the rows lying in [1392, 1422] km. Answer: 1.40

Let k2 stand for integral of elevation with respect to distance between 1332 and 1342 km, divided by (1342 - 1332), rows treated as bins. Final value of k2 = 1.36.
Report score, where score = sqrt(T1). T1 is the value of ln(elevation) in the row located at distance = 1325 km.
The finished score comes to 0.541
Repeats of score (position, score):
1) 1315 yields 0.703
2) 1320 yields 0.568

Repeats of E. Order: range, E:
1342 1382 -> 1.36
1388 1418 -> 1.40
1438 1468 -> 1.38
